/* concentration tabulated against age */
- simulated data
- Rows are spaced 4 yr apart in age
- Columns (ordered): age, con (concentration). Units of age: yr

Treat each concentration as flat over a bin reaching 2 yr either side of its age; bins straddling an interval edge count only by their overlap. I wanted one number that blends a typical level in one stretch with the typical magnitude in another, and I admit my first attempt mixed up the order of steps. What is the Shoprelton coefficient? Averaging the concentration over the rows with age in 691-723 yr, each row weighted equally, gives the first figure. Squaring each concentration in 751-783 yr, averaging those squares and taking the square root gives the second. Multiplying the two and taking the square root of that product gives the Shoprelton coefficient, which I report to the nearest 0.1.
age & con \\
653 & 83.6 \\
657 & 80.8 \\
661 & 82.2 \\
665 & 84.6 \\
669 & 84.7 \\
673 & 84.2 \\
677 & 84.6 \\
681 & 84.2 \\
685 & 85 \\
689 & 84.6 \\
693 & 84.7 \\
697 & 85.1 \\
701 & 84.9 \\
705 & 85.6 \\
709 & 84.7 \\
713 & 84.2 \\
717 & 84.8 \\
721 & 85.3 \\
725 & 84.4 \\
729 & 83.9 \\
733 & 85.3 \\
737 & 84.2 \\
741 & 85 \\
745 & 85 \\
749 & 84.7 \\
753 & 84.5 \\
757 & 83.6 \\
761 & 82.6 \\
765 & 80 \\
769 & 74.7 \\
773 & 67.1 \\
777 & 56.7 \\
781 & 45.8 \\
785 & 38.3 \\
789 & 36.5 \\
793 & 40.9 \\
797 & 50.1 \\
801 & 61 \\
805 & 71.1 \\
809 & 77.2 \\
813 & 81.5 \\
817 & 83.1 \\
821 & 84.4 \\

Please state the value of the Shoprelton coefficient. 78.8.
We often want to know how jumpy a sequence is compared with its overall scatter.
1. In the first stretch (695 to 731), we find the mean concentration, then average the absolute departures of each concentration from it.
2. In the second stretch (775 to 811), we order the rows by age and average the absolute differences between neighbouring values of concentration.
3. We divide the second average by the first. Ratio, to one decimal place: 18.4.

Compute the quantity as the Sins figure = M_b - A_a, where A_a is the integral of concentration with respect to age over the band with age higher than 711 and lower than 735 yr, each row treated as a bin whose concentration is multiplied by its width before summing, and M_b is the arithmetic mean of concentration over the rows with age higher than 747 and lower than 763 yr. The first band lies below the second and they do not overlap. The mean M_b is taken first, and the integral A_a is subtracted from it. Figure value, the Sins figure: -1948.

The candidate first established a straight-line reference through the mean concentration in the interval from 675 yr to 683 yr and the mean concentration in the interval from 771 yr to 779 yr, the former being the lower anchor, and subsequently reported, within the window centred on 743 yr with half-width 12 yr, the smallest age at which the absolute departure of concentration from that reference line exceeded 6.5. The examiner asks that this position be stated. 733 yr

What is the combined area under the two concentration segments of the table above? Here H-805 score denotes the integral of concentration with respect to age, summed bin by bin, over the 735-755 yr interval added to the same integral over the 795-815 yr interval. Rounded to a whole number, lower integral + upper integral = 3057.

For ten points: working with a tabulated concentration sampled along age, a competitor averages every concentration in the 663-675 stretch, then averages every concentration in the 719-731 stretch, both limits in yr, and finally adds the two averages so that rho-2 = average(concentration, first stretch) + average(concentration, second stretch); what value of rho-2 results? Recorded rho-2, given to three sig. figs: 169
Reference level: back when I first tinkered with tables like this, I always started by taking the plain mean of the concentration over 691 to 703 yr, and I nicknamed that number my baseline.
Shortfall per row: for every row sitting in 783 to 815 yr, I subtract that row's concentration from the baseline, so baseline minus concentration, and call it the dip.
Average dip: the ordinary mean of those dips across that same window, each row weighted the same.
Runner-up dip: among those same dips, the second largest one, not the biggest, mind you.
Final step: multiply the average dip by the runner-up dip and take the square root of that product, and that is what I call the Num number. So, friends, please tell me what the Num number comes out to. 36.0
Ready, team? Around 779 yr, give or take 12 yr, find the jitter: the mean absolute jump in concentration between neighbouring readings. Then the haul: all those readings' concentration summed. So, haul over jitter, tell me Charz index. 42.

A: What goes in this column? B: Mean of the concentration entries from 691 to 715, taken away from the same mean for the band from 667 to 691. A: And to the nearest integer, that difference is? 0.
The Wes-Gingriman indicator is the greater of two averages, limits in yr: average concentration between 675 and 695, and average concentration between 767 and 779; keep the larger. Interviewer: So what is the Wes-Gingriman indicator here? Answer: 84.6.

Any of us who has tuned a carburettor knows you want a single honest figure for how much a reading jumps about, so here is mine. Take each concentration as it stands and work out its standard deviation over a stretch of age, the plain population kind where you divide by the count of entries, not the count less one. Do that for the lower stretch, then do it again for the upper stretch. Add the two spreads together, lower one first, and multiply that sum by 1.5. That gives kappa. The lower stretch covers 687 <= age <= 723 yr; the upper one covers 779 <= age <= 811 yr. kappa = 22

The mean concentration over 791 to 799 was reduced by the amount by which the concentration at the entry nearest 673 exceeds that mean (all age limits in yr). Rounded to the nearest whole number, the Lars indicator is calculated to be 7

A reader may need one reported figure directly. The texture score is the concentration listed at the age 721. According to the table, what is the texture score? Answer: 85.3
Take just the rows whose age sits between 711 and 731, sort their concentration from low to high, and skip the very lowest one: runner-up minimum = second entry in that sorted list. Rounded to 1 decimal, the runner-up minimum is 84.2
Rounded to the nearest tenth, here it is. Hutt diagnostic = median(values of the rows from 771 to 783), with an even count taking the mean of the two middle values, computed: 56.7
